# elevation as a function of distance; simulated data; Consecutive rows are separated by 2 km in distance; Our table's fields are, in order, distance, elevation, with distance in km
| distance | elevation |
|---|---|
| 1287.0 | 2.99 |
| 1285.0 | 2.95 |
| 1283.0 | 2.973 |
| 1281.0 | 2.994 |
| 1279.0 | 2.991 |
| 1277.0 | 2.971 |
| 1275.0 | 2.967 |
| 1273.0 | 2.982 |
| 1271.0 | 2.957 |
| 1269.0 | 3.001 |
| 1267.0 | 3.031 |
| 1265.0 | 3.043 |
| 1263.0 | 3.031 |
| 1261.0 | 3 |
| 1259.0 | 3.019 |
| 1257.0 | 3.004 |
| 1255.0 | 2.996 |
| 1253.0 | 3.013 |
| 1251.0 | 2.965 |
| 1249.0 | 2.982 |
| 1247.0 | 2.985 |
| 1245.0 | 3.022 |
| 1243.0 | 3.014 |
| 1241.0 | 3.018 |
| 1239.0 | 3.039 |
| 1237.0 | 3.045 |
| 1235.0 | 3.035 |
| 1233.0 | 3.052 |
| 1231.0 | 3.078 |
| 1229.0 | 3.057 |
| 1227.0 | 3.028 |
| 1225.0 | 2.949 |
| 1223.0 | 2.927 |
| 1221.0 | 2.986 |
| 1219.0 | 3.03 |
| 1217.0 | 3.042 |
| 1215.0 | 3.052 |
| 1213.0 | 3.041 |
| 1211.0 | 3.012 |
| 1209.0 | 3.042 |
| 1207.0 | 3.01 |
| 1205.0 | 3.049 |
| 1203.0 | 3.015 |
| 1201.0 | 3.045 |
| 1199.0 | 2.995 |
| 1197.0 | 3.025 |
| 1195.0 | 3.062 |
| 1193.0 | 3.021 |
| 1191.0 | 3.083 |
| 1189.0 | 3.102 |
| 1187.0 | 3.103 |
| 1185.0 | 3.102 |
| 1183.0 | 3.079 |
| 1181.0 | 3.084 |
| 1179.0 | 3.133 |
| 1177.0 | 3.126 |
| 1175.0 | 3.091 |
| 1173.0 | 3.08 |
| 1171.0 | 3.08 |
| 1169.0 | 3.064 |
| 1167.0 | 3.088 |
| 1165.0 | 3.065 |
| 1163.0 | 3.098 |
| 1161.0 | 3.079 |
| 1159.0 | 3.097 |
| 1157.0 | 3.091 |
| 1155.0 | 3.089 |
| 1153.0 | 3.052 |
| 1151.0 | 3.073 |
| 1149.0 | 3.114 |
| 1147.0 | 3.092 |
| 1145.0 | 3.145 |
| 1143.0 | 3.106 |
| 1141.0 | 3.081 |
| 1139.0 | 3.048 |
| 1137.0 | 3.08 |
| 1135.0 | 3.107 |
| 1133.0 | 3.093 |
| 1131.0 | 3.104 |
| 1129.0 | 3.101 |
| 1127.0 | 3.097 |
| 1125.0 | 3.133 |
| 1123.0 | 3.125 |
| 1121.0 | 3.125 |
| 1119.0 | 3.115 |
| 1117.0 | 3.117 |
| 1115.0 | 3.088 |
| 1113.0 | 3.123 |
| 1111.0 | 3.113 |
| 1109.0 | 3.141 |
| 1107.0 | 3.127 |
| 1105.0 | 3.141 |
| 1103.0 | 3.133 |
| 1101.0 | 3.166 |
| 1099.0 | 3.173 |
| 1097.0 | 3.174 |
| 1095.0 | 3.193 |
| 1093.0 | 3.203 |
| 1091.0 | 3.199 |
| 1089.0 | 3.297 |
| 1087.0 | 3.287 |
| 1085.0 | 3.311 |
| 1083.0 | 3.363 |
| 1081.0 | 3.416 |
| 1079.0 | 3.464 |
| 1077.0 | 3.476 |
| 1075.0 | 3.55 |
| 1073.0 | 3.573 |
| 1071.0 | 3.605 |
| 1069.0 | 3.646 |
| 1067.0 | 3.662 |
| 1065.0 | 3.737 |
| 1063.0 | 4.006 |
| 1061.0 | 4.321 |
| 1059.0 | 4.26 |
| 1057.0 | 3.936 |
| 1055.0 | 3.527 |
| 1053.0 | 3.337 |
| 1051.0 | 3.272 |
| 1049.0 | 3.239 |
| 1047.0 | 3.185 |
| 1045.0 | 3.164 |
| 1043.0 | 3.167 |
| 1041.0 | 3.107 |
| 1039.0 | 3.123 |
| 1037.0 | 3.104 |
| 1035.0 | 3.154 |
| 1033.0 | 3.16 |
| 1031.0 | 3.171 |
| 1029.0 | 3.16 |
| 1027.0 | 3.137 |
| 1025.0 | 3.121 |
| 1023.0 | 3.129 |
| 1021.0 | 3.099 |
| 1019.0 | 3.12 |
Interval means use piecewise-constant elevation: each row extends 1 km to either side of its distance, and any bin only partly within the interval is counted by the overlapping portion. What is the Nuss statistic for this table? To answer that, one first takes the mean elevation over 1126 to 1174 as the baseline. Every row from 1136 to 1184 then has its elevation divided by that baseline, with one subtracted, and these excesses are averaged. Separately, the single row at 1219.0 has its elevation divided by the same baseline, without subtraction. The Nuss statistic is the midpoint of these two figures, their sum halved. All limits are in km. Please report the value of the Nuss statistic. 0.491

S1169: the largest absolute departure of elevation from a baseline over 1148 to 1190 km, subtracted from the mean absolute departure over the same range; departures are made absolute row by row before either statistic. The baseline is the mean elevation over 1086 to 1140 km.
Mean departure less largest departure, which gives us -0.04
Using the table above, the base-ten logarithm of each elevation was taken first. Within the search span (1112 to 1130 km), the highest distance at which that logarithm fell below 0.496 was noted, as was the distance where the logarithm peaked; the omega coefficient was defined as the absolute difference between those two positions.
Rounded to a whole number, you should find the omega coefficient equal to 4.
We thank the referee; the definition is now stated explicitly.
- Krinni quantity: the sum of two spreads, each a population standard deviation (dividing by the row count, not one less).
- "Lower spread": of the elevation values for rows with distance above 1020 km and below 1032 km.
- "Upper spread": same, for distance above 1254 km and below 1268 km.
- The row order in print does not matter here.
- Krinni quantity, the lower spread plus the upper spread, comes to 0.041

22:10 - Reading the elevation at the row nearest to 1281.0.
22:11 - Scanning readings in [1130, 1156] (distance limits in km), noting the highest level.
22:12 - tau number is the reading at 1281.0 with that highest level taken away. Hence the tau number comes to -0.15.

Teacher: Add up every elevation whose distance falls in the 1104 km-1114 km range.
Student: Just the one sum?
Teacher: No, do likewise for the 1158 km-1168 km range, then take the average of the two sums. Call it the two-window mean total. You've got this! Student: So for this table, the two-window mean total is 15.5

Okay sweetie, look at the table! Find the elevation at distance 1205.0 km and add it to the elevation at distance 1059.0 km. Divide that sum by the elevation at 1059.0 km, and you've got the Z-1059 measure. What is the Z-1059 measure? 1.72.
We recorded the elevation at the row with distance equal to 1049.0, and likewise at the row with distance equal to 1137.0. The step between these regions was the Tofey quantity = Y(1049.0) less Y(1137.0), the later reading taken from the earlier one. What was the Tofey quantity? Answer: 0.16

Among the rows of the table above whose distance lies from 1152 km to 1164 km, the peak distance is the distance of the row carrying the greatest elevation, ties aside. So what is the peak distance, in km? 1163.0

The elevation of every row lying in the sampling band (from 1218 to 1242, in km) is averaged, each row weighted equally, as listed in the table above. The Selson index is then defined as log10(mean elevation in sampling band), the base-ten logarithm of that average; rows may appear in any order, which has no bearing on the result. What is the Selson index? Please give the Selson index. 0.480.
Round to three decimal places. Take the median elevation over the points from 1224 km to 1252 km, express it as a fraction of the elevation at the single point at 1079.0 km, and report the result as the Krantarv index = 0.873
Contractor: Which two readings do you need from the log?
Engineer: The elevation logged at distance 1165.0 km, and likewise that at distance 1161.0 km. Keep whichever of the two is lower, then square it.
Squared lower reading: 9.39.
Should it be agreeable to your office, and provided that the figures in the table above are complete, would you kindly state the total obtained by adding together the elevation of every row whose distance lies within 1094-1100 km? 10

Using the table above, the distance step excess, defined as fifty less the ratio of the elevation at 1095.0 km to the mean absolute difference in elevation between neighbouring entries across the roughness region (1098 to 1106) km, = -150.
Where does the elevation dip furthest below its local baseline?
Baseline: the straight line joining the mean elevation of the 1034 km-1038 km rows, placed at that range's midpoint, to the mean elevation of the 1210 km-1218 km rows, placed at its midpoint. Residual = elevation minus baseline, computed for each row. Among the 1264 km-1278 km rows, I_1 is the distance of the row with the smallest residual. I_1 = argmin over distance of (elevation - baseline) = 1271.0 km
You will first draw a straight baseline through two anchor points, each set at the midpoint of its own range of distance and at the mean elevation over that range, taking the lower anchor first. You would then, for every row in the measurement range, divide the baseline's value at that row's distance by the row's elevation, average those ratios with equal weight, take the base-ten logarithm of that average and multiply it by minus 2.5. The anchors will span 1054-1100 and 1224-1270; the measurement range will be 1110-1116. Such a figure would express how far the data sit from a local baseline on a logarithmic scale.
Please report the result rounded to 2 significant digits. -0.11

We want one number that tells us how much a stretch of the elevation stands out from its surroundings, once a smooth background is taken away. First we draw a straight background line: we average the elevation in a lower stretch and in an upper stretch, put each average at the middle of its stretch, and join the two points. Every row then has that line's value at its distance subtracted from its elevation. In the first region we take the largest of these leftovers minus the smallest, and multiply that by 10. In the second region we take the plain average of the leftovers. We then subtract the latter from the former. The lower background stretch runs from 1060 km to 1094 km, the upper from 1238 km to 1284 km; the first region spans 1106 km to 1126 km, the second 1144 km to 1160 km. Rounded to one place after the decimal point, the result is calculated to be 1.0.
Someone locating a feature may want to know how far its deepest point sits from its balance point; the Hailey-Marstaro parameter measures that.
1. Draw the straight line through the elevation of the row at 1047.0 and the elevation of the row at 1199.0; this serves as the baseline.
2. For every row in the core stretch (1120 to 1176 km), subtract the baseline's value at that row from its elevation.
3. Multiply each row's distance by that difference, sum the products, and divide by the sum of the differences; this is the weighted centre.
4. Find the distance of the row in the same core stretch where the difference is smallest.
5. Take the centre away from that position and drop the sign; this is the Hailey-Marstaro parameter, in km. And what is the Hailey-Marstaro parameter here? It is 13.4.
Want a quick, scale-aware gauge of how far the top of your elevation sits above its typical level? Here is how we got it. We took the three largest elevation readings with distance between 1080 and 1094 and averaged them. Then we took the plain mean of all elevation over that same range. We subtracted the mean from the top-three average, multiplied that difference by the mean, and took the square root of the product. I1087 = 0.47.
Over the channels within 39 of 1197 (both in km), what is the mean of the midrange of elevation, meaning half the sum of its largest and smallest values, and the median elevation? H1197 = 3.04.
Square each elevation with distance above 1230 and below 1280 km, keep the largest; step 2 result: 9.5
